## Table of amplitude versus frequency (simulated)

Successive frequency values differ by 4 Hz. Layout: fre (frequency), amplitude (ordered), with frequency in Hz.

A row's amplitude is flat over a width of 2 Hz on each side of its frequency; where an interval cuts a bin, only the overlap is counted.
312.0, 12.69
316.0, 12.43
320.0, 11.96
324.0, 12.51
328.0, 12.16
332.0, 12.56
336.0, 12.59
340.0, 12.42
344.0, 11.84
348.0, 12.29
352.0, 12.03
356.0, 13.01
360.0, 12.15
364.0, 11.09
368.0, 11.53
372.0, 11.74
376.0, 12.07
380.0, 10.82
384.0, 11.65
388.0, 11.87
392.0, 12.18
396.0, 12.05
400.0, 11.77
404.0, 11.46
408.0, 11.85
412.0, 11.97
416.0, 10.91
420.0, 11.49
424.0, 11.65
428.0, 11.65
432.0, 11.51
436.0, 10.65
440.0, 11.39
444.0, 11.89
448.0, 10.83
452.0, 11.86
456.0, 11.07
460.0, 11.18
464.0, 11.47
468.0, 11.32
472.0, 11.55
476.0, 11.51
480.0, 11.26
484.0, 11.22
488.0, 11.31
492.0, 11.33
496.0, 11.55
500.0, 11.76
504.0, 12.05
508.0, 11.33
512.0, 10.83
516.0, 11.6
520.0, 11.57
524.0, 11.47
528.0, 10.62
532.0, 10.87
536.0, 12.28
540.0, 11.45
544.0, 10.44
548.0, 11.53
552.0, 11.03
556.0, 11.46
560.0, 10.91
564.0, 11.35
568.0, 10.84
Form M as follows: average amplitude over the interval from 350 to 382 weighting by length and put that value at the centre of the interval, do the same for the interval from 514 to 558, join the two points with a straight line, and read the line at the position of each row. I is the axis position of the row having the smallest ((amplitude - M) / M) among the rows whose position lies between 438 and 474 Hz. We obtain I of 448.0 Hz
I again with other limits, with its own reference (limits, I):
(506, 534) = 528.0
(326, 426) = 380.0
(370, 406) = 380.0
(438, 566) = 544.0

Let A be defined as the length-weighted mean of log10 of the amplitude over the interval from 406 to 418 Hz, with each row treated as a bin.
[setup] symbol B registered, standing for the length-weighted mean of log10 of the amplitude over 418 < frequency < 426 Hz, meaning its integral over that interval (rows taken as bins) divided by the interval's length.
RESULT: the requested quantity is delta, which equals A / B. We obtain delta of 1.00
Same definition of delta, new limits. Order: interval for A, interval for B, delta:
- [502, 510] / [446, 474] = 1.01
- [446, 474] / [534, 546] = 1.00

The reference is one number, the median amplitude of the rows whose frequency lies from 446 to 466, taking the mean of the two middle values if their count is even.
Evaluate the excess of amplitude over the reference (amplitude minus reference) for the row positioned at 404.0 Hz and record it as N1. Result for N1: 0.3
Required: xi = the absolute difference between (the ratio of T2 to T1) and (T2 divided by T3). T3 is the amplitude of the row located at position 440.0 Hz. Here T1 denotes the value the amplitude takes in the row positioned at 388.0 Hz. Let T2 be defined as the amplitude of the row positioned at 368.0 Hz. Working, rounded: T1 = 11.87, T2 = 11.53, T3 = 11.39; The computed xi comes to 0.041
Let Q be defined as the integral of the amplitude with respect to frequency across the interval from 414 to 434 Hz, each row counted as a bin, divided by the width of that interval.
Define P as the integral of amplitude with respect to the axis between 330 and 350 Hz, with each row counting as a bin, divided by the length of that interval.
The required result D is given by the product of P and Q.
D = 141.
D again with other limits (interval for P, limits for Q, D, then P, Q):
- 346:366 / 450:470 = 138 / 12.1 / 11.4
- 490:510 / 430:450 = 131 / 11.6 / 11.3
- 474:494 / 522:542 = 128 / 11.3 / 11.3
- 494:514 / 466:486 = 131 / 11.5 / 11.4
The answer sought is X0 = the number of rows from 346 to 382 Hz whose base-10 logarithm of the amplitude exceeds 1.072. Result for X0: 5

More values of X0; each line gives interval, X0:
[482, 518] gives 1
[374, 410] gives 5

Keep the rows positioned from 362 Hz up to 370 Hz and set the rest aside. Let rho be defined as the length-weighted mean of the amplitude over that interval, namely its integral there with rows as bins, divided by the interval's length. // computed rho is 11.3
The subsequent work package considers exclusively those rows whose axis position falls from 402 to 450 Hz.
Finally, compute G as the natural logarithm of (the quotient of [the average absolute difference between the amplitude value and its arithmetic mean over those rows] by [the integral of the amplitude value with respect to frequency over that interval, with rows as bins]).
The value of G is -7.42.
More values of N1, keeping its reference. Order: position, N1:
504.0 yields 0.9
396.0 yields 0.9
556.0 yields 0.3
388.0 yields 0.7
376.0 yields 0.9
